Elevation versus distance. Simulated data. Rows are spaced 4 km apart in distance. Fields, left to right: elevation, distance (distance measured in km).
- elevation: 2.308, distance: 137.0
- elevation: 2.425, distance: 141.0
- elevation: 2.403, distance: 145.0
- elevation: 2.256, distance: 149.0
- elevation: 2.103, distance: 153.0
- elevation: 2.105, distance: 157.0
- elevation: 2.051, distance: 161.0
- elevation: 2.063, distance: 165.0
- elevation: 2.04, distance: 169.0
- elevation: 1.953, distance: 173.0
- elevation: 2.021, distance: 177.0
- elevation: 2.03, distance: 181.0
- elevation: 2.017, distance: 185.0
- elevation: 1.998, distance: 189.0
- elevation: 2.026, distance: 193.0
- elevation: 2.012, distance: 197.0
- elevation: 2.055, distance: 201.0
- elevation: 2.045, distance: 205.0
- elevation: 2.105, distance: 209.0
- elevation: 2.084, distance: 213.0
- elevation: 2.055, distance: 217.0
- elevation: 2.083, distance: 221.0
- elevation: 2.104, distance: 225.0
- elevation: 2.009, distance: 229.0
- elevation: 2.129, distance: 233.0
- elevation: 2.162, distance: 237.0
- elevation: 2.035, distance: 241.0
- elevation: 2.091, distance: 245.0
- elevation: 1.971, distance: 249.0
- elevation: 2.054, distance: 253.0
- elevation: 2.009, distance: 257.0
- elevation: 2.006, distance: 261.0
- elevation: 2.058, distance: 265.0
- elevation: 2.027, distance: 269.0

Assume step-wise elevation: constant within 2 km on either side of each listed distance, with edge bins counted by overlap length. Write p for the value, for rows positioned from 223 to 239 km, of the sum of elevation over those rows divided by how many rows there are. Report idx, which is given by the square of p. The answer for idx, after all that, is 4.41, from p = 2.10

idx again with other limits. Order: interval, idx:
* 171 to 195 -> 4.03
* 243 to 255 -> 4.16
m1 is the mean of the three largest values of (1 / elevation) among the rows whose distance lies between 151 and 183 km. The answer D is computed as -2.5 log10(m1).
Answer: 0.753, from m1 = 0.500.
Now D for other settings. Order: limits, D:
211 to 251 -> 0.755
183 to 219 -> 0.757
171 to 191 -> 0.747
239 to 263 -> 0.750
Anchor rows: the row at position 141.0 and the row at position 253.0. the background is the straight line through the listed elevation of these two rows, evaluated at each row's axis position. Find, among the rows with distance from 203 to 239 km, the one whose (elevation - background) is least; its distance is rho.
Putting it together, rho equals 205.0 km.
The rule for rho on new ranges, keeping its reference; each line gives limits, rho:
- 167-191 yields 173.0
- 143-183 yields 173.0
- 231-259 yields 249.0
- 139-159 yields 153.0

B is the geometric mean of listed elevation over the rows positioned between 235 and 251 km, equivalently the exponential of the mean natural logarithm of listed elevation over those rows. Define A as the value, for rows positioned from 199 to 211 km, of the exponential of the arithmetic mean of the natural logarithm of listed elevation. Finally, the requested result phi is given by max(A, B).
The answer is 2.07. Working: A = 2.07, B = 2.06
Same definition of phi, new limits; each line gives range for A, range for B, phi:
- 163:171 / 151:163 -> 2.09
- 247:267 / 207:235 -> 2.08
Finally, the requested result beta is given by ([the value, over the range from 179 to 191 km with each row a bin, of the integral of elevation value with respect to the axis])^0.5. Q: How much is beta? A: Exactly 4.92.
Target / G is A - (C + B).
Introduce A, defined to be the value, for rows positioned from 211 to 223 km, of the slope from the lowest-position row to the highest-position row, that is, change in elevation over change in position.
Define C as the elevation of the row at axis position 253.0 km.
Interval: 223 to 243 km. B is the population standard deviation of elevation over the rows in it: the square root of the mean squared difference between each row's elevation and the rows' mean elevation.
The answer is -2.11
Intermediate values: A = 0.000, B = 0.06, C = 2.054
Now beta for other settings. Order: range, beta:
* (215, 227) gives 5.00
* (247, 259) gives 4.91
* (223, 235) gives 5.00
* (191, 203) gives 4.94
